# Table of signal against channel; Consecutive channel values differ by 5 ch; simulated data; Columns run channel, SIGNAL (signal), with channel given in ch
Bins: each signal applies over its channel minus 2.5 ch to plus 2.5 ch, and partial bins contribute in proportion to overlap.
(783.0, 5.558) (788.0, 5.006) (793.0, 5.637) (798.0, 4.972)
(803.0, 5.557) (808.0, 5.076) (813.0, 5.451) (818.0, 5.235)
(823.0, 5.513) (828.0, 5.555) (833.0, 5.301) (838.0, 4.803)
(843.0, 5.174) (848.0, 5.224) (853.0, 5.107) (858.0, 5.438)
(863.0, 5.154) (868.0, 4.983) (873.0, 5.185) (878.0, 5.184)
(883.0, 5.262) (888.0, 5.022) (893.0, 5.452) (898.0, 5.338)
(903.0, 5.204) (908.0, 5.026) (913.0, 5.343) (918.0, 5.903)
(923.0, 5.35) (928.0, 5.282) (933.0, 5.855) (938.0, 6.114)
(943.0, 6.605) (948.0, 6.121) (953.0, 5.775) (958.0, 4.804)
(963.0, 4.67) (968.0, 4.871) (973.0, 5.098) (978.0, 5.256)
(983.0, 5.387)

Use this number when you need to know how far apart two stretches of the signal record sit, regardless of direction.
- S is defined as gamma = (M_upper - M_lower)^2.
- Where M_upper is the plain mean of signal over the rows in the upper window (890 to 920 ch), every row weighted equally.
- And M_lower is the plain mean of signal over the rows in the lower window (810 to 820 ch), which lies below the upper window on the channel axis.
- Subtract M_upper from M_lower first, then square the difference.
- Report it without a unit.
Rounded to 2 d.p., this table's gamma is 0.00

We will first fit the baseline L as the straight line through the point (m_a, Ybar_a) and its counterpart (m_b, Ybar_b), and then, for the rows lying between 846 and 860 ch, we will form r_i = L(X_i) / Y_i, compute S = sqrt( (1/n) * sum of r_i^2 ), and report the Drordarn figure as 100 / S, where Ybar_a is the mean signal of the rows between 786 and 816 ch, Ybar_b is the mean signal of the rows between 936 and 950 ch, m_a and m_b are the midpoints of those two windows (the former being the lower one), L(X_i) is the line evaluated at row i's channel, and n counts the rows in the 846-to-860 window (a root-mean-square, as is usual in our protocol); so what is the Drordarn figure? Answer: 93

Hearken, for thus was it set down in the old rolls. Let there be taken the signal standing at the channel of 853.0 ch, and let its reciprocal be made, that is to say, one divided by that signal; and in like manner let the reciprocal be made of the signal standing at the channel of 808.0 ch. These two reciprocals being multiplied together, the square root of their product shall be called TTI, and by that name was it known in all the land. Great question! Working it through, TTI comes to 0.196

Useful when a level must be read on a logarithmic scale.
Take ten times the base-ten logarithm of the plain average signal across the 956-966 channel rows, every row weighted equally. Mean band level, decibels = 6.76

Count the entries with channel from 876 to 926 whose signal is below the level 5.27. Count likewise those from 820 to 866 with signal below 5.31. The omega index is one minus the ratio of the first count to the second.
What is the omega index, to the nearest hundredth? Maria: 0.17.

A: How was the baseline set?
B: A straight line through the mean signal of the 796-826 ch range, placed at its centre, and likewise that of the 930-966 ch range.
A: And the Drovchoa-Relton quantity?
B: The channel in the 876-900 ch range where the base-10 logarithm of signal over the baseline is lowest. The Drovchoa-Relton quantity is 888.0 ch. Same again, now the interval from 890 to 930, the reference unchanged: 908.0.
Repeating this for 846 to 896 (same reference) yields 888.0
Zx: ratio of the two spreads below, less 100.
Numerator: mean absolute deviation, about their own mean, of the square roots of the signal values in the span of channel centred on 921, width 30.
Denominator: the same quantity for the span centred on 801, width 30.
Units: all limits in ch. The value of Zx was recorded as -99.0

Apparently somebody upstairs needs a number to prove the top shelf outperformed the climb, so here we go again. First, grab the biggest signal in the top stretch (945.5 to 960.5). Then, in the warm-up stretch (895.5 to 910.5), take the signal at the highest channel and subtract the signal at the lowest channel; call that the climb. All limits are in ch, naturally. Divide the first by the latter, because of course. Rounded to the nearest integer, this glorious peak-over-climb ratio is -20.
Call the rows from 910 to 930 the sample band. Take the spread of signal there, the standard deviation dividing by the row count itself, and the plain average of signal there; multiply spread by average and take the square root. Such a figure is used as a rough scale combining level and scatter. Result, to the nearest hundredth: 1.17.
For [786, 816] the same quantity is 1.20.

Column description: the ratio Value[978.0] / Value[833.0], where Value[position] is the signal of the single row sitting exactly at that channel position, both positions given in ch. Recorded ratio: 0.99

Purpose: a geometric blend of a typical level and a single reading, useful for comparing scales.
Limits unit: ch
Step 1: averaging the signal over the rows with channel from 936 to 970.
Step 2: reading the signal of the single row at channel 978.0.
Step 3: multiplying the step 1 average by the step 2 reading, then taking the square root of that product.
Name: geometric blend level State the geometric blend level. 5.41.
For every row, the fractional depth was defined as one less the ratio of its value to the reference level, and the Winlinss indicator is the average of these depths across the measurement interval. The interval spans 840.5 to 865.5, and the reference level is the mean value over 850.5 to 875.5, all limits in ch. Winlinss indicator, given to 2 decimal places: -0.01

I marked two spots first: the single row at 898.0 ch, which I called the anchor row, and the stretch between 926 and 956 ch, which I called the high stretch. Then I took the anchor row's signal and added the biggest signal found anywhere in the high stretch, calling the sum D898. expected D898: 11.94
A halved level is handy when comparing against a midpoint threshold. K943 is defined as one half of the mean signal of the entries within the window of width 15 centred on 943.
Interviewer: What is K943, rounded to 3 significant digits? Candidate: 3.14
